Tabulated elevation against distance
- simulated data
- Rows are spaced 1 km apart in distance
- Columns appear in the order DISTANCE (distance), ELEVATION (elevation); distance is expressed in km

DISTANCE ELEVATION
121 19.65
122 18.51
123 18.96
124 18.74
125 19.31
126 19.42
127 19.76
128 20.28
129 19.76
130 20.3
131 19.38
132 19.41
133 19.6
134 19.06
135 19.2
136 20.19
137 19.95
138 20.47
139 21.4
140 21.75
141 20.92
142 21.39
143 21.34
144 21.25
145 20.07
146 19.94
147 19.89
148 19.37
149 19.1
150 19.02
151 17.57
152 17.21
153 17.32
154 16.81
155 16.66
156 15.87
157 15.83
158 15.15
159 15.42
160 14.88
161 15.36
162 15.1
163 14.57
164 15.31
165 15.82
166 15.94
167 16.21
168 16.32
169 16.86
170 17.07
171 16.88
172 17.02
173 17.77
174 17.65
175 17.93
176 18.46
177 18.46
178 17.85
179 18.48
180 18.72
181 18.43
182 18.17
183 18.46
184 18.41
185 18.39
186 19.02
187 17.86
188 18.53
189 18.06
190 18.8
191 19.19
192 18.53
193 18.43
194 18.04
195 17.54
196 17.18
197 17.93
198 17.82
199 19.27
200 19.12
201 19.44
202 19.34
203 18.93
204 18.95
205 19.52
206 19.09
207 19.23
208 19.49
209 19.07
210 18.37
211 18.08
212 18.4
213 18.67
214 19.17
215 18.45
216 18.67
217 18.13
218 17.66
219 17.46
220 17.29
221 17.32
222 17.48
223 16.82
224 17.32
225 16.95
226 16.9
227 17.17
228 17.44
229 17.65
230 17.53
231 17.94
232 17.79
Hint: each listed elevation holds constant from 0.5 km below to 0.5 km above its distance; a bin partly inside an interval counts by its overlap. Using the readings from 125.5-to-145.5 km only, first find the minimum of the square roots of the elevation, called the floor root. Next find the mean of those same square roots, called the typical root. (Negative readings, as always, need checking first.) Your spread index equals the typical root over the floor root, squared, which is 1.06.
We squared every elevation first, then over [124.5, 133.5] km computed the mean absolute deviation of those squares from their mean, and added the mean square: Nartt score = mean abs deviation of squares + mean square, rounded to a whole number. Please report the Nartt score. 400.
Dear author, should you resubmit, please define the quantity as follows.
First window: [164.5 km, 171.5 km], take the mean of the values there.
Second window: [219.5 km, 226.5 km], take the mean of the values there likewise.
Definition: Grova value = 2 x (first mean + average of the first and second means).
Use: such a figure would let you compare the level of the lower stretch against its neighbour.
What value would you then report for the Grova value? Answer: 66.5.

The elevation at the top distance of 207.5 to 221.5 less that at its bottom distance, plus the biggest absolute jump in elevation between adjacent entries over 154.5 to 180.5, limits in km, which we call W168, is -1.4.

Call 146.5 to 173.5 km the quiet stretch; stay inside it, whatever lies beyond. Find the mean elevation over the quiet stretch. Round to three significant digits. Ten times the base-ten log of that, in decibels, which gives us 12.2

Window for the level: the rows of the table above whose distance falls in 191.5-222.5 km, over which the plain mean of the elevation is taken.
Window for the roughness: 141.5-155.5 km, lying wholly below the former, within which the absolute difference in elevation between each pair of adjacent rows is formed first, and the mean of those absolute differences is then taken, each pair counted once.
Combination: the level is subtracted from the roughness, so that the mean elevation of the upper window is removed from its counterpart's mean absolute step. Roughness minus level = -18.1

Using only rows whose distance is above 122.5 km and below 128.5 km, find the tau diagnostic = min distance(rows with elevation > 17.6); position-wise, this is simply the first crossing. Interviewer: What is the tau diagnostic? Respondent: 123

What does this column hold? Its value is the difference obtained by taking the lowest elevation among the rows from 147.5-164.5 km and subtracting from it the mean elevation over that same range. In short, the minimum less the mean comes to -1.9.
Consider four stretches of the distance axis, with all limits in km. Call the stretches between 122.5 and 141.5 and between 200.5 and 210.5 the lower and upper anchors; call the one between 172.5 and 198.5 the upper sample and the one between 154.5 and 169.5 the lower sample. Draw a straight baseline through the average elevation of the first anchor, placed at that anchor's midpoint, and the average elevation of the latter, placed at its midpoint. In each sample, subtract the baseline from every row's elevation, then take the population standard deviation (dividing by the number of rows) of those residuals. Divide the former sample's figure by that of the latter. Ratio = 0.71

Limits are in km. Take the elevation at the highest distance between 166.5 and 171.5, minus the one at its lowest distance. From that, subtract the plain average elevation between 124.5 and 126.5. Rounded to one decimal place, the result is -18.7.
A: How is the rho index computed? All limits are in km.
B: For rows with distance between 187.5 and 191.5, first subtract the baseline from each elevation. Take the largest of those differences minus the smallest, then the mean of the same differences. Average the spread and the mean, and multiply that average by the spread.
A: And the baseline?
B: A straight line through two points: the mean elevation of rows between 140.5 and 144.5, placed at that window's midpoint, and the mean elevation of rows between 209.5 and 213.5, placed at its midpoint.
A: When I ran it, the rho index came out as 0.35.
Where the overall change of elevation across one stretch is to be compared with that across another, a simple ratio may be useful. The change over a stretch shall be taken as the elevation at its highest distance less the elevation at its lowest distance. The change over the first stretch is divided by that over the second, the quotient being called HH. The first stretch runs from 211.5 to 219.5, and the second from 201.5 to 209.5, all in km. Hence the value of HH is 3.5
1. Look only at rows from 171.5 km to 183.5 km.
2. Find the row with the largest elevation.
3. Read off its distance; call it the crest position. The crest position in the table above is 180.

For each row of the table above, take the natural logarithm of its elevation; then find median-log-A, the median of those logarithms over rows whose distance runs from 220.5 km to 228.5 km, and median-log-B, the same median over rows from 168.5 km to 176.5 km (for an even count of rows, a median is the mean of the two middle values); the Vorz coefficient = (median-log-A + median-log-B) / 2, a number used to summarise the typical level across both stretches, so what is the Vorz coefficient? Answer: 2.85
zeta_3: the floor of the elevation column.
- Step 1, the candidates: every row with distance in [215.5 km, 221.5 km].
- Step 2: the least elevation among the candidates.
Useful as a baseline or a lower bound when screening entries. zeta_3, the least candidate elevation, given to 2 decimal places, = 17.29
